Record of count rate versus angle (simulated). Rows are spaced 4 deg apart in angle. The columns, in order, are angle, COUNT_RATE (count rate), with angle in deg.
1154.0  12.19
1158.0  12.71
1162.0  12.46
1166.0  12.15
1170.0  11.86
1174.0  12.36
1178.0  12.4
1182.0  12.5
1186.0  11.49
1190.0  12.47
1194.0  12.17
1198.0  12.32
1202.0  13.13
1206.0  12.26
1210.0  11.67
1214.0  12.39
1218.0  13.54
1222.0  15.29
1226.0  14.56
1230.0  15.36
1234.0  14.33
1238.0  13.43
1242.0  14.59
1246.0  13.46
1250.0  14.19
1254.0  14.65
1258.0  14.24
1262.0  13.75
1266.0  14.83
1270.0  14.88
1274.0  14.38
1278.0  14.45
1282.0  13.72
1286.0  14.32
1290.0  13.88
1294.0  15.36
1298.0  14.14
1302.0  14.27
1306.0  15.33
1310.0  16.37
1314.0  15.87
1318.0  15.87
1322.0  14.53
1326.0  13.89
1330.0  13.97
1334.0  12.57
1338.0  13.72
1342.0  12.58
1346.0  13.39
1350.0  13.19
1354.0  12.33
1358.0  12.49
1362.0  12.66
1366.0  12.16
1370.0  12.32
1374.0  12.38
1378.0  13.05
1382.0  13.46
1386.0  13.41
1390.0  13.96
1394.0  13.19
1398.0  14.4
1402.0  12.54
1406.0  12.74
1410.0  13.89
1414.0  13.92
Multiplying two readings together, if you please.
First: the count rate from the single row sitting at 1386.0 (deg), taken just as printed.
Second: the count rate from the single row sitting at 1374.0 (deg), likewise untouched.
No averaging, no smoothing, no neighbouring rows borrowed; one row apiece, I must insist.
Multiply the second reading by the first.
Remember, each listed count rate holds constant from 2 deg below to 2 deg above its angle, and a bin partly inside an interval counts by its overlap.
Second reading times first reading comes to 166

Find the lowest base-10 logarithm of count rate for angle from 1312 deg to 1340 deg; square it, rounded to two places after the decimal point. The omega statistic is 1.21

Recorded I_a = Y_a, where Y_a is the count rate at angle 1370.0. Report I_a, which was 12.32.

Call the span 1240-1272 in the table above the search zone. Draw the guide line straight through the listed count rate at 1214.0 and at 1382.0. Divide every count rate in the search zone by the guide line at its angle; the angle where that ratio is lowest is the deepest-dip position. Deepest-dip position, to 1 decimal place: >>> 1246.0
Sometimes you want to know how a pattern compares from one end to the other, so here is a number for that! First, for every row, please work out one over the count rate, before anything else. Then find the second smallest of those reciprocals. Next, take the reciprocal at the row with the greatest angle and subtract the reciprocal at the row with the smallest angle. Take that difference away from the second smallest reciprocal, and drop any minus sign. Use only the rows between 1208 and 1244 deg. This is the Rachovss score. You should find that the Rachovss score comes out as 0.0826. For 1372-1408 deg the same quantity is 0.0739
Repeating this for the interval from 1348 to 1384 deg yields 0.0773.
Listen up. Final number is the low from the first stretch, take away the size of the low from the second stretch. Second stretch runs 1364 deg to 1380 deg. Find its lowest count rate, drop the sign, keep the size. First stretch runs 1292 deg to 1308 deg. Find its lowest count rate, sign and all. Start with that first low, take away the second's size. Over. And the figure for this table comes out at 2.0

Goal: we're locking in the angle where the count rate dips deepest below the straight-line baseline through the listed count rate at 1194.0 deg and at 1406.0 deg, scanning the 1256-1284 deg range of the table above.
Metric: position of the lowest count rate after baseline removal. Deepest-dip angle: 1282.0 deg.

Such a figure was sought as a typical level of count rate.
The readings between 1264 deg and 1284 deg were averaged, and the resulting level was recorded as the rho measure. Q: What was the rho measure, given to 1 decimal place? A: 14.5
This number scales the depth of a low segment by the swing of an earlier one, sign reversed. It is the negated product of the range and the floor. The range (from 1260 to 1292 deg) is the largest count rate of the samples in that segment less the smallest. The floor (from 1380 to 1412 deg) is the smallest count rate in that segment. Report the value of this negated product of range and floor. -15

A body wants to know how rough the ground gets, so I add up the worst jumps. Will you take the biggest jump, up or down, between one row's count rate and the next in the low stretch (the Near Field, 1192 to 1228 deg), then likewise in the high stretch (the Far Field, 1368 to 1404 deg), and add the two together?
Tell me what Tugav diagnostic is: 3.6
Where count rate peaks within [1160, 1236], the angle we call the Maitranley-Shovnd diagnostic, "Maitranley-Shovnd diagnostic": 1230.0 deg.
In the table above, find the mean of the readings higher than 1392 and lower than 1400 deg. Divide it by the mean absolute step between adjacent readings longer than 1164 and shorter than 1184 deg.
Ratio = 59.3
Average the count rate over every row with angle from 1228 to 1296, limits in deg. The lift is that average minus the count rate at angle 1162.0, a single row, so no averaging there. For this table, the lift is 1.9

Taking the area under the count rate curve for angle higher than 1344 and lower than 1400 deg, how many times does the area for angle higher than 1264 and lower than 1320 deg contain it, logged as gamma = 1.14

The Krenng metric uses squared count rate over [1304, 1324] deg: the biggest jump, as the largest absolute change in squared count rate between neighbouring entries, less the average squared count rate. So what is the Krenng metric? -203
